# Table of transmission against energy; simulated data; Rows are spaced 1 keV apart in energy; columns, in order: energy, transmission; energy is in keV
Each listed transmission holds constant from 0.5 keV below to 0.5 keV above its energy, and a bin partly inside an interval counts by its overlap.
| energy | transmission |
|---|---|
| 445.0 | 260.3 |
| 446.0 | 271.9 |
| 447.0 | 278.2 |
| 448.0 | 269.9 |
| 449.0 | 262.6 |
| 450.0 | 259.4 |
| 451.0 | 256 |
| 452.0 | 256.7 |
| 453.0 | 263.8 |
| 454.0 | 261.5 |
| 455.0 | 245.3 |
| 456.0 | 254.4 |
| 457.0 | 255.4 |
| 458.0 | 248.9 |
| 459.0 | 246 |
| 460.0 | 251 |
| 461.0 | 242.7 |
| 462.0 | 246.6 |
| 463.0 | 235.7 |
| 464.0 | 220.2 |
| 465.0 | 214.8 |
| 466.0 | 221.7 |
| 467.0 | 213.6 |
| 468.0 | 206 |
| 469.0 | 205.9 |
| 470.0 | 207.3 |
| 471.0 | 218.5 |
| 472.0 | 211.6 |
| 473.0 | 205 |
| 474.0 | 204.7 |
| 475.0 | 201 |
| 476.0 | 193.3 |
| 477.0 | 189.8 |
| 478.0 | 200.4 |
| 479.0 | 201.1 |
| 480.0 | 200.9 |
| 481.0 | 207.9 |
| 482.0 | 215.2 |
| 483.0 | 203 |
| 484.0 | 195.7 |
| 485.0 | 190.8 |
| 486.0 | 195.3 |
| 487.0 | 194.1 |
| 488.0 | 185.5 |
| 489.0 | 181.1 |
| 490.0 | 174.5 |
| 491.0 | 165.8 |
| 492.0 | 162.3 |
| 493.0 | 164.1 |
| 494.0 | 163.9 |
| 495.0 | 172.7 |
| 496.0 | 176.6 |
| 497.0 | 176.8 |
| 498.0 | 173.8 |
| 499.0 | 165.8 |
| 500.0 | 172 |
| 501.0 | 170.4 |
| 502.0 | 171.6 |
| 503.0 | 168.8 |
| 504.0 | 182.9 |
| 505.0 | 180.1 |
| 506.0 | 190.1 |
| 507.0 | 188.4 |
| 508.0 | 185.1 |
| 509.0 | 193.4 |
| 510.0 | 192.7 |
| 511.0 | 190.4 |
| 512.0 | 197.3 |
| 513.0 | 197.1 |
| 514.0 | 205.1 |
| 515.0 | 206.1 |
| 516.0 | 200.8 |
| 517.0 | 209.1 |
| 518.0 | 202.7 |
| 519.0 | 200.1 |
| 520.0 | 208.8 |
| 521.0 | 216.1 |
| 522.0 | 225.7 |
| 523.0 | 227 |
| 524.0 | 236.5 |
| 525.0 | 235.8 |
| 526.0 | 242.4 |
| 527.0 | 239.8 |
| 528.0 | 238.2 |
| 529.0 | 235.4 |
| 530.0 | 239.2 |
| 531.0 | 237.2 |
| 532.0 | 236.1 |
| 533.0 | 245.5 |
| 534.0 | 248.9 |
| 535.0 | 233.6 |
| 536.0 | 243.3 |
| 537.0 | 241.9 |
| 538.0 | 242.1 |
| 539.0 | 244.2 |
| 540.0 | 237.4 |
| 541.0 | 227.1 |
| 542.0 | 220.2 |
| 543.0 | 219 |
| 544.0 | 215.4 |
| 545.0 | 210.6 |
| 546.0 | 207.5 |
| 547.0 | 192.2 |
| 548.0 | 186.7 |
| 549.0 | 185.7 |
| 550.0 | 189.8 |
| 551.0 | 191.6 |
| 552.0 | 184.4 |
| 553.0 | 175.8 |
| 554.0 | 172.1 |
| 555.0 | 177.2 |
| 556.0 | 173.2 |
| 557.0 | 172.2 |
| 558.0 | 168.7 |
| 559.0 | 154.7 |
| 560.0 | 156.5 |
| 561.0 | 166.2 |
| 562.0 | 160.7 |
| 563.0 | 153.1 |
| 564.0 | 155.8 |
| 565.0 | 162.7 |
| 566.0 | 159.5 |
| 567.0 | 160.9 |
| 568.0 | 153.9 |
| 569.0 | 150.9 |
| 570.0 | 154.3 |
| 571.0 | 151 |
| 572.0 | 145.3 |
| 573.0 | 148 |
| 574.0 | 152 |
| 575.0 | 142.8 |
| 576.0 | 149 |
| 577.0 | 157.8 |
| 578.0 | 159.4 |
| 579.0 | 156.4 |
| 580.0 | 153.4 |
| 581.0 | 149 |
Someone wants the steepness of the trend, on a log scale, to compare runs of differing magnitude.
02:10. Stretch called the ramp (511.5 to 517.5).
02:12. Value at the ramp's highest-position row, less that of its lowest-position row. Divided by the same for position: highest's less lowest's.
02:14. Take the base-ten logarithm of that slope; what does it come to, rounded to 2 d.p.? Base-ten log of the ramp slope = 0.37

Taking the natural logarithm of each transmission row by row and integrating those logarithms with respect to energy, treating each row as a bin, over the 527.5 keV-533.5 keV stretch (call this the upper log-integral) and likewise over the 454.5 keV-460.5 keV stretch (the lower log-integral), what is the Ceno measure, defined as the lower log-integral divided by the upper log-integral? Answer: 1.009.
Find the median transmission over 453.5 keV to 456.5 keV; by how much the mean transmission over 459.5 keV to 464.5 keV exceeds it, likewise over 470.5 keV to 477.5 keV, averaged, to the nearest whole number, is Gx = -33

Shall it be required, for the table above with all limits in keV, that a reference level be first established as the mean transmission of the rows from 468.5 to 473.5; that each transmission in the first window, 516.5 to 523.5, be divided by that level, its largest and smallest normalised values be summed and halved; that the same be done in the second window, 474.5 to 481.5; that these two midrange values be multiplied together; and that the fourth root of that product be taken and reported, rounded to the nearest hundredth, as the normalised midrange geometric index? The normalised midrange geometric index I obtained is 0.99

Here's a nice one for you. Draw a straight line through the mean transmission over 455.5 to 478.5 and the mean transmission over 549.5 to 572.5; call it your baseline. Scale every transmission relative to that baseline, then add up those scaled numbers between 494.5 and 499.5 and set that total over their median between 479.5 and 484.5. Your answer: 4.4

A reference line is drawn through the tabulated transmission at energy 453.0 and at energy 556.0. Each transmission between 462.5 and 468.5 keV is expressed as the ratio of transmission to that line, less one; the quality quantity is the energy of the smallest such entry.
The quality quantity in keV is 468.0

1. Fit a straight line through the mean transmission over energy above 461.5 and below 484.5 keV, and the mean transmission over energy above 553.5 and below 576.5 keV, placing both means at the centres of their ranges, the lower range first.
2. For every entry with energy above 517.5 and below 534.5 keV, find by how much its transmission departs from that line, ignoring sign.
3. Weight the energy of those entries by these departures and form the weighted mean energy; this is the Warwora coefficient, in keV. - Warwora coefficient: 527.5 keV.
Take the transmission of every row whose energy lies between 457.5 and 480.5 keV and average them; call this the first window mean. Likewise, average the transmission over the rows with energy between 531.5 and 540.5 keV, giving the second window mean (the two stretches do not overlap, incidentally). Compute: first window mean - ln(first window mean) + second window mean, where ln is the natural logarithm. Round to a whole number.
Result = 453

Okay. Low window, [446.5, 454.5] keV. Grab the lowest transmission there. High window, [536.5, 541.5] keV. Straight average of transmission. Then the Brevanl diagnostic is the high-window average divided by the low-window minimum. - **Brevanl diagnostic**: 0.93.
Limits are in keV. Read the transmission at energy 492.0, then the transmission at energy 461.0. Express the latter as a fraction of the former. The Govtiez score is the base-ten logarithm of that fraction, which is 0.17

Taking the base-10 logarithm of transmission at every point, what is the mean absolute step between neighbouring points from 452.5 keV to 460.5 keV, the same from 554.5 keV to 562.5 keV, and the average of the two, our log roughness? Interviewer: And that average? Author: 0.0128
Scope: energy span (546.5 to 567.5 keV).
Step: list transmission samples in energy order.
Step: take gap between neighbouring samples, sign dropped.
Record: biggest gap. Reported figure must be 14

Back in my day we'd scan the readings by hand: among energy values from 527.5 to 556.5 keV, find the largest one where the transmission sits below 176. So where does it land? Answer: 556.0 keV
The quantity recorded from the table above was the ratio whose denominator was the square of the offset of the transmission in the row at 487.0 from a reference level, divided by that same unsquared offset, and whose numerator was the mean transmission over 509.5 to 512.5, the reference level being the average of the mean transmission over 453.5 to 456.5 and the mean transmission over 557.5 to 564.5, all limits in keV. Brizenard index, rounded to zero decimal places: -16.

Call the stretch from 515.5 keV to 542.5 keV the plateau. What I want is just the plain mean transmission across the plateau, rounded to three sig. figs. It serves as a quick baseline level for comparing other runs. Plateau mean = 230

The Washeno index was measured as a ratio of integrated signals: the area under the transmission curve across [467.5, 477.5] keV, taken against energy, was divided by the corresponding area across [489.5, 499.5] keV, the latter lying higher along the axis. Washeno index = 1.20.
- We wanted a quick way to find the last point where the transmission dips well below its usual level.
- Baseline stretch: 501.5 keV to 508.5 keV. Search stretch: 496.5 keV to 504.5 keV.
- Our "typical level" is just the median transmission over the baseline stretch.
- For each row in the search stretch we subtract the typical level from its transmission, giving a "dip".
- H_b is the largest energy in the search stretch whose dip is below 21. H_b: 504.0 keV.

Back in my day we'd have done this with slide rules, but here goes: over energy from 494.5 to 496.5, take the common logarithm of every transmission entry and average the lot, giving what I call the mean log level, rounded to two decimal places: 2.24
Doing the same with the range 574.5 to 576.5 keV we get 2.16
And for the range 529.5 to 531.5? 2.38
